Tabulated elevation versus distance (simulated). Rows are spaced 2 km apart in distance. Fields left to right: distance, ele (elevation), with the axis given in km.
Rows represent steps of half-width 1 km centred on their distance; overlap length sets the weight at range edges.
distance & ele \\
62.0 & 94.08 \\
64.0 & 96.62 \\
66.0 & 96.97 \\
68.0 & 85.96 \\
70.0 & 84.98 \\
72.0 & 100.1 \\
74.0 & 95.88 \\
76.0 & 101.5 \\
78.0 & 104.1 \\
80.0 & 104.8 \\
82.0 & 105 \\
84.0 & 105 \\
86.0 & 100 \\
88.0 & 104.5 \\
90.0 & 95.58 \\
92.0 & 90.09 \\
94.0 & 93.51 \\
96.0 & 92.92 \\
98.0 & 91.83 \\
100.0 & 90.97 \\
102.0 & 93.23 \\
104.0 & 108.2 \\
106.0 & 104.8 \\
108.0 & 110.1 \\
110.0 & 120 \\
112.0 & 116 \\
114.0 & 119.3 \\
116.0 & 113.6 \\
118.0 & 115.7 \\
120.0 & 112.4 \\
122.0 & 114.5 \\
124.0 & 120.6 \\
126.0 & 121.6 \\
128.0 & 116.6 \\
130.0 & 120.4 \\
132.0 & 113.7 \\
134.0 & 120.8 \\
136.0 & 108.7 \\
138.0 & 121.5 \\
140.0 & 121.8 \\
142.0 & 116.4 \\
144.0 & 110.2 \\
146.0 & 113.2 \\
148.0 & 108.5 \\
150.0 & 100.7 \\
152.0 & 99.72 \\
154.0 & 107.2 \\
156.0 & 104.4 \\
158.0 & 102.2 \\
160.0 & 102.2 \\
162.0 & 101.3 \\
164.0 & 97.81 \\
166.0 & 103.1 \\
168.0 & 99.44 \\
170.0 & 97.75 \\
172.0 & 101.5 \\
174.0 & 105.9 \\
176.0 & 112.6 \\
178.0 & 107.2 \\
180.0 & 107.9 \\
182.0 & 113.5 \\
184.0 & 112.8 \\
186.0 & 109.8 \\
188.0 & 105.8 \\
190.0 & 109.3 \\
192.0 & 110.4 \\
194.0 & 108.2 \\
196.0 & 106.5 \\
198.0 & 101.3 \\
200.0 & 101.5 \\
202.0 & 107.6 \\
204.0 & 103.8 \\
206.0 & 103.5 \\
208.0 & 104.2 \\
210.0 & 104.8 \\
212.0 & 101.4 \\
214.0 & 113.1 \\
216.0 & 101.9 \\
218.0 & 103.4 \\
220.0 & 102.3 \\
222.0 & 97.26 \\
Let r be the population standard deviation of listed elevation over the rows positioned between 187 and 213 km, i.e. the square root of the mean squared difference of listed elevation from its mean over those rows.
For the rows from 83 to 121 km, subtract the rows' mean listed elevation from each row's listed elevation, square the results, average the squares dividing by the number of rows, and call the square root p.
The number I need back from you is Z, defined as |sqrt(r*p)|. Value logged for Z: 5.4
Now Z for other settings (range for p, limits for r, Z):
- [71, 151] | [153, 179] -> 6.3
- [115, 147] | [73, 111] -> 5.7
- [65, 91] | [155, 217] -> 5.4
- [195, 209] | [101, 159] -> 4.0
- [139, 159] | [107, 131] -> 4.9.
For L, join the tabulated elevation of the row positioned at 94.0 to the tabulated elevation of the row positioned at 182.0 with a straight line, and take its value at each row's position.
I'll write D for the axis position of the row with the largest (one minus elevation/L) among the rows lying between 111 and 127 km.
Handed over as 120.0 km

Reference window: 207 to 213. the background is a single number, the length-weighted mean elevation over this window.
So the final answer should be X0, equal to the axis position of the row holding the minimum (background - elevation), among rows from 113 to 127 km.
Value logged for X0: 126.0 km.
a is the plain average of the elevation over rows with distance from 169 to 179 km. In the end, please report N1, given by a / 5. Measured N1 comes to 21.0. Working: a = 105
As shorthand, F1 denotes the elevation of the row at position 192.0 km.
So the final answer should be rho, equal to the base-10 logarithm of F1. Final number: 2.04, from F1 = 110.4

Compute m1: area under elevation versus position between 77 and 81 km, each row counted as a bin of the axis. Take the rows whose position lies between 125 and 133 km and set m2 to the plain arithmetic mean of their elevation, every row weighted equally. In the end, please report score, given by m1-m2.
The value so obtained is 300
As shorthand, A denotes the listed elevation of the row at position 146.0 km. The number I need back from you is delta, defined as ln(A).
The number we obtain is 4.73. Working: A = 113.2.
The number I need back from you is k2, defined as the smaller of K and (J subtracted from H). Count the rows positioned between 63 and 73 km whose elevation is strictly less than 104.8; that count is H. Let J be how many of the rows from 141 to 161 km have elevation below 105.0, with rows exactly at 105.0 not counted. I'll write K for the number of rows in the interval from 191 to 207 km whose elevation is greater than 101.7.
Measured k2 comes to 0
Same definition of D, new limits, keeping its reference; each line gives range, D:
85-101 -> 100.0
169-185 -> 170.0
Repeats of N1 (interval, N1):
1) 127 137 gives 23.2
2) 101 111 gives 21.5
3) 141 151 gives 22.0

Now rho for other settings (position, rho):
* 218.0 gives 2.01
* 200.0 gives 2.01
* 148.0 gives 2.04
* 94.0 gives 1.97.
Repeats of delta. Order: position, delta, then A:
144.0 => 4.70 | 110.2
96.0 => 4.53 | 92.92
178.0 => 4.67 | 107.2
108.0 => 4.70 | 110.1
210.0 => 4.65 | 104.8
